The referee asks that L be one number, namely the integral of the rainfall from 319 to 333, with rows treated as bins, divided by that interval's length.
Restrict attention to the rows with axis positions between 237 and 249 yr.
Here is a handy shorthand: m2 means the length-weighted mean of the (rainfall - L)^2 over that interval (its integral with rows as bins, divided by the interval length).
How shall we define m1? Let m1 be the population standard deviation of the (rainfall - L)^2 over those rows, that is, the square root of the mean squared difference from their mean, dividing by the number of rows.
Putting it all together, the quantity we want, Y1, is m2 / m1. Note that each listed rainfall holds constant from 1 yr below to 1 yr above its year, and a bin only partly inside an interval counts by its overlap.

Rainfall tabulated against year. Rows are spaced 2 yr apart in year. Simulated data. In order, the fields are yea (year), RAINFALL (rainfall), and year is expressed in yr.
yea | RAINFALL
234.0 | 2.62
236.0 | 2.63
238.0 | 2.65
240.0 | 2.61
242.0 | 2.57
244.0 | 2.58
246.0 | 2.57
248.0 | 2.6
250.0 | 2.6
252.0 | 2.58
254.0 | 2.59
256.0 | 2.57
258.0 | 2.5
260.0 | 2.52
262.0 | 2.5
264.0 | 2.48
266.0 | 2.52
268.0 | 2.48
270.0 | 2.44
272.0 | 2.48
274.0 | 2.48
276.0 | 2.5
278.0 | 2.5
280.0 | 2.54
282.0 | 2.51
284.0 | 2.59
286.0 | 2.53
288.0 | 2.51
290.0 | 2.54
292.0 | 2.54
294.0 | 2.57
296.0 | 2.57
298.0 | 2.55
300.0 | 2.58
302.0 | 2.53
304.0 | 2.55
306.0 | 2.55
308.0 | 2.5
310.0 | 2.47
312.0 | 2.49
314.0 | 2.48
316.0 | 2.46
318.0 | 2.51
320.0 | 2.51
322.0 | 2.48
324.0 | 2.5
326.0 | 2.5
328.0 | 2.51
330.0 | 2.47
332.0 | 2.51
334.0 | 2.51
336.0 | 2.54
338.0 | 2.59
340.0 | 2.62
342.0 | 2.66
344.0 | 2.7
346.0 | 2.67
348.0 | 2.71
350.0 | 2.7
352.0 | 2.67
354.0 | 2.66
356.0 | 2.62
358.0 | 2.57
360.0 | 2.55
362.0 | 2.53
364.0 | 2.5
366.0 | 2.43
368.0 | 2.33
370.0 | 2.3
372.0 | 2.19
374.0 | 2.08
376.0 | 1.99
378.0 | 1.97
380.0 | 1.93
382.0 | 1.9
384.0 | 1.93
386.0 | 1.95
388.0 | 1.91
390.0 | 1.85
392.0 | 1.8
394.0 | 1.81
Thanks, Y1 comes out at 1.7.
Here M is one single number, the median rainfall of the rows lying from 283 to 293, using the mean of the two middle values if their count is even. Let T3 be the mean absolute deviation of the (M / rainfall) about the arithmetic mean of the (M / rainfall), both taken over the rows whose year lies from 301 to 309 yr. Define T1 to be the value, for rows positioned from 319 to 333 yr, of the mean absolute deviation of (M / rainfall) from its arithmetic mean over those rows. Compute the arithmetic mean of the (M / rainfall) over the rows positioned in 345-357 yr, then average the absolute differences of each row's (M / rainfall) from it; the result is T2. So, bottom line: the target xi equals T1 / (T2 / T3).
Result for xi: 0.005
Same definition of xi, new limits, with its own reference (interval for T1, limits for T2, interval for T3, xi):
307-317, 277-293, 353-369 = 0.020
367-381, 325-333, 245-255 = 0.054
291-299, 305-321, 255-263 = 0.005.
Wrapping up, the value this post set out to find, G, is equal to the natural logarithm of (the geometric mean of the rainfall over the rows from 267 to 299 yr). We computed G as 0.924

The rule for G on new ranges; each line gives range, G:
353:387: 0.808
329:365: 0.955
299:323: 0.920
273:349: 0.932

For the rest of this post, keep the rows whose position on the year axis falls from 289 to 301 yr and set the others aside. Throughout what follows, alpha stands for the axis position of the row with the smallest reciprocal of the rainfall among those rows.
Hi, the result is 300.0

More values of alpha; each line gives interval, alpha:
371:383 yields 372.0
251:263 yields 254.0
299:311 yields 300.0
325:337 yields 336.0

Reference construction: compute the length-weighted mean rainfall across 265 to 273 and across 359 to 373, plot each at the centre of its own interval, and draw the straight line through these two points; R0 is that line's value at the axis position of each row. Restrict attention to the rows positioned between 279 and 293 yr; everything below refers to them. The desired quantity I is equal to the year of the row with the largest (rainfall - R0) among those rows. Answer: 284.0 yr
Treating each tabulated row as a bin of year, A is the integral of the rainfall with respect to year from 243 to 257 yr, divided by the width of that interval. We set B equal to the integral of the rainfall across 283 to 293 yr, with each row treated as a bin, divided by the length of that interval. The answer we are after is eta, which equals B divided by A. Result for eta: 0.98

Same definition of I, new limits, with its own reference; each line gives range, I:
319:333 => 332.0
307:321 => 320.0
